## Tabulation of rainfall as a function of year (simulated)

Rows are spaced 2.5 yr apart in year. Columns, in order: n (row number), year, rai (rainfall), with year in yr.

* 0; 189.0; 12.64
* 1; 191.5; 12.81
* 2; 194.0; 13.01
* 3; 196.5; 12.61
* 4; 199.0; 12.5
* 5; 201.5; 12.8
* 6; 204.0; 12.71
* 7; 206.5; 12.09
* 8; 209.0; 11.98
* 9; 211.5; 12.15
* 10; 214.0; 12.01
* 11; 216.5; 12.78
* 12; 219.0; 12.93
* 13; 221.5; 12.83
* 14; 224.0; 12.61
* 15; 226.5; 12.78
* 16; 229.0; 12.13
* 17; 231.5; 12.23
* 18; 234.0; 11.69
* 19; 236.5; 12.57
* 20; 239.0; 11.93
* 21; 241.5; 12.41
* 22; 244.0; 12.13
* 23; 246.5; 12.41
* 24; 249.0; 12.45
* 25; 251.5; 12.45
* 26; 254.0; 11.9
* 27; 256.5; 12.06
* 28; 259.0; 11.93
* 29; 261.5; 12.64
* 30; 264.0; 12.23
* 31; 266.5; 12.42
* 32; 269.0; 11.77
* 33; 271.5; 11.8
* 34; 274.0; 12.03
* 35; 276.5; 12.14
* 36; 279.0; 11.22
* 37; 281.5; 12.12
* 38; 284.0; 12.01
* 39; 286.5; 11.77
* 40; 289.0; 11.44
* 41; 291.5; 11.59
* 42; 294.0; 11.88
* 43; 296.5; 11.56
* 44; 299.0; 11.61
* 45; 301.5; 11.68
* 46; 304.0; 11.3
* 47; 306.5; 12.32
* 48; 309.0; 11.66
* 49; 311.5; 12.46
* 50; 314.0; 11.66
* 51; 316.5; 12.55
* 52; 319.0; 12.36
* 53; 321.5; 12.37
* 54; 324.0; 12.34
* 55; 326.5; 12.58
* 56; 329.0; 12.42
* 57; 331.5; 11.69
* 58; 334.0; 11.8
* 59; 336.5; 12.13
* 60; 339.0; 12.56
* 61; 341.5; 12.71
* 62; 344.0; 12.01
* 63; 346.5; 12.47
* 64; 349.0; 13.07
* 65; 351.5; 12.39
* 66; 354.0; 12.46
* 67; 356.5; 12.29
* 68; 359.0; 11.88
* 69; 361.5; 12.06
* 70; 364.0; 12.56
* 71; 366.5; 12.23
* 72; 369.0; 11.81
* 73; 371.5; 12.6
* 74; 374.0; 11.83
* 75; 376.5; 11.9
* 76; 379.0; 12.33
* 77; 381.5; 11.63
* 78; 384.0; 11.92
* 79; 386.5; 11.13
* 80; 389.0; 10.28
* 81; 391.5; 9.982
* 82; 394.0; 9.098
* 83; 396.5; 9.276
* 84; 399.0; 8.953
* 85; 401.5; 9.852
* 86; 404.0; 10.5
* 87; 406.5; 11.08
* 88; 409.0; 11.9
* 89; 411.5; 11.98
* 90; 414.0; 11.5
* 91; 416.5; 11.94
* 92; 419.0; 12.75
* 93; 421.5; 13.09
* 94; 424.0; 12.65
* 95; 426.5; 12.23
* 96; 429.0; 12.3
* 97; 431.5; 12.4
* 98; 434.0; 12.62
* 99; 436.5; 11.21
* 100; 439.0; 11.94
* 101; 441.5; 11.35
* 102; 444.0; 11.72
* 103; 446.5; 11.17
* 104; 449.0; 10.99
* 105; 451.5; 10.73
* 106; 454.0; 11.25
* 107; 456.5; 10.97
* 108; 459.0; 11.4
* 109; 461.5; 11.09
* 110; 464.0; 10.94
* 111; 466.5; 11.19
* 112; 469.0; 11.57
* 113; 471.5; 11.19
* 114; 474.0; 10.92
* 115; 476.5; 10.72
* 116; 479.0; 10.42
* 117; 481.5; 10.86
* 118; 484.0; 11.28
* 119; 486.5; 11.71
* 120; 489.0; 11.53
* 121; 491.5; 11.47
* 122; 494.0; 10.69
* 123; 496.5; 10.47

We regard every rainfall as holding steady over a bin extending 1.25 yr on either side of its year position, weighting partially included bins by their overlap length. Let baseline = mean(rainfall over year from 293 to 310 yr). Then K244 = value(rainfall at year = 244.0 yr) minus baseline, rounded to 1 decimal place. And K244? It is 0.4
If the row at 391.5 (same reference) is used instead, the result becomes -1.7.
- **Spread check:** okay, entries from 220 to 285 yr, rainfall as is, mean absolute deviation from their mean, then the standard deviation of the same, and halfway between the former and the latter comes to 0.33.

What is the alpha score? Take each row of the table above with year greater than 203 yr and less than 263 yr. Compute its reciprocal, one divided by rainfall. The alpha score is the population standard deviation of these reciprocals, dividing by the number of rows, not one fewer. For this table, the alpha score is 0.0023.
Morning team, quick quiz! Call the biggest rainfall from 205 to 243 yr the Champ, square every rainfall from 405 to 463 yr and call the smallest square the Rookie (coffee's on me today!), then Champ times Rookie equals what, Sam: 1489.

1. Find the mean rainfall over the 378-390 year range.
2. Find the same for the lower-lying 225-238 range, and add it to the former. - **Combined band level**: 23.7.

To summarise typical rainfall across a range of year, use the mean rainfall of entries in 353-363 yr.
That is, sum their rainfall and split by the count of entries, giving 12.2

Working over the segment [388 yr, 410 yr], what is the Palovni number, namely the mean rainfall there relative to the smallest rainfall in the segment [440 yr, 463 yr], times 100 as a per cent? 94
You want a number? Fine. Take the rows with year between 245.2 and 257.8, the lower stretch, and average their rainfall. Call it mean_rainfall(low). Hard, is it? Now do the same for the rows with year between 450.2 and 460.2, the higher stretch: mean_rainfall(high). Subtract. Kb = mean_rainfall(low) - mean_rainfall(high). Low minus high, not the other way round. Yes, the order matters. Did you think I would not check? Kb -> 1.17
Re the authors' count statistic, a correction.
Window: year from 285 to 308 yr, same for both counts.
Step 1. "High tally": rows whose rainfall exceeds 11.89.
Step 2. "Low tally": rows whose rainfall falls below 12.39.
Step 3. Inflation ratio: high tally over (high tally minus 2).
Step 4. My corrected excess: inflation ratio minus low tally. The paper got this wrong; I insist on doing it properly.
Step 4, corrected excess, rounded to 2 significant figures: -10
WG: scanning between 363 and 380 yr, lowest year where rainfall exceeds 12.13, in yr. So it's 364.0 yr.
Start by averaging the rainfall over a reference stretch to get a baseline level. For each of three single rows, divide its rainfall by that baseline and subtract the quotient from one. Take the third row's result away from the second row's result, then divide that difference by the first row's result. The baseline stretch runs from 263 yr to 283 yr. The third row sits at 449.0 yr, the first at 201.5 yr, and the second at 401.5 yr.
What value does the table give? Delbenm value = -1.4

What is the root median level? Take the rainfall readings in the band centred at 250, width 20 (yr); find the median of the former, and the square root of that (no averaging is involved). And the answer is 3.50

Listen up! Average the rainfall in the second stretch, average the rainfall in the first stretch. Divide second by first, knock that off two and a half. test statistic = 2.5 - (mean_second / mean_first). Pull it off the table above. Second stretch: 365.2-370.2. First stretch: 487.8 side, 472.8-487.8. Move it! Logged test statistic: 1.41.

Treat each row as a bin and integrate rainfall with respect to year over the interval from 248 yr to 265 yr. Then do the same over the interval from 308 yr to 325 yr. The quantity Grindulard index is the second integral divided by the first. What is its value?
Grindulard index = 1.00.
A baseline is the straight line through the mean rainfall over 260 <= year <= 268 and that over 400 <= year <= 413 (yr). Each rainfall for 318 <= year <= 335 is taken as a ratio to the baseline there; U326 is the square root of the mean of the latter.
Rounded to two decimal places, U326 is 1.02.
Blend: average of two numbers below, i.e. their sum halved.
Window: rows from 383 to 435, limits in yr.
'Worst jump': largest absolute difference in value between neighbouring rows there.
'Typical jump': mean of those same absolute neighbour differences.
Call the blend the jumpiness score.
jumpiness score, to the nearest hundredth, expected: 0.69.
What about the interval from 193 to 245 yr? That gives 0.61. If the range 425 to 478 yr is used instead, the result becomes 0.90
